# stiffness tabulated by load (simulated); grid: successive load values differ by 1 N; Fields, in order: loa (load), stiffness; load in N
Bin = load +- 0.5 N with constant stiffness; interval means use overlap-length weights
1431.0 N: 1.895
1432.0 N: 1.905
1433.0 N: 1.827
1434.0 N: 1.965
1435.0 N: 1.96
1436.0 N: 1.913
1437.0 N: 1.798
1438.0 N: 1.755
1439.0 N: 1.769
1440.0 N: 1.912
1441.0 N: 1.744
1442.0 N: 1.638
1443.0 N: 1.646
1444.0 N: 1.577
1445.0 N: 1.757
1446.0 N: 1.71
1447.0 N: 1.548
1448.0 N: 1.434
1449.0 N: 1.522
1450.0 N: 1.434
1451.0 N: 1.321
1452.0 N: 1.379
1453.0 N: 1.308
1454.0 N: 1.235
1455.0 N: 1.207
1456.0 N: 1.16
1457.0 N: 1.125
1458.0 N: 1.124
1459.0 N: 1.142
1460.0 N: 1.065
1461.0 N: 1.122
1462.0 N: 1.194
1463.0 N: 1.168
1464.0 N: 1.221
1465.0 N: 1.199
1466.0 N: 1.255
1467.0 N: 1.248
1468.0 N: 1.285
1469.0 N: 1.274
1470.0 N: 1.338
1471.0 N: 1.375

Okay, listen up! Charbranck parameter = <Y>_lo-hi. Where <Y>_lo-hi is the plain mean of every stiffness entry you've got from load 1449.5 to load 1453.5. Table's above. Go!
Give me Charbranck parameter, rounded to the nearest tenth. 1.4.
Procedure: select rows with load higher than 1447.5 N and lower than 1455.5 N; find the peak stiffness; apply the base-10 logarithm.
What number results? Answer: 0.18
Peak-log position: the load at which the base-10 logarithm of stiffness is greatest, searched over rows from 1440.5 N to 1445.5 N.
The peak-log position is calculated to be 1445.0 N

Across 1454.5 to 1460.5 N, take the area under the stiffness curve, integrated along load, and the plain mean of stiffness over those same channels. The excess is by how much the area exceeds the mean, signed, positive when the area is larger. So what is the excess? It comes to 5.7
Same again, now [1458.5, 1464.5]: 5.8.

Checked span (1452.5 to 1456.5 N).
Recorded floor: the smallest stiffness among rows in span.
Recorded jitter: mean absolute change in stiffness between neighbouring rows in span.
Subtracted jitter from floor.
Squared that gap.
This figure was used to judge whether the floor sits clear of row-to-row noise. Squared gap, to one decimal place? 1.2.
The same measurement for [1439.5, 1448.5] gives 1.8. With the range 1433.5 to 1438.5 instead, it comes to 2.9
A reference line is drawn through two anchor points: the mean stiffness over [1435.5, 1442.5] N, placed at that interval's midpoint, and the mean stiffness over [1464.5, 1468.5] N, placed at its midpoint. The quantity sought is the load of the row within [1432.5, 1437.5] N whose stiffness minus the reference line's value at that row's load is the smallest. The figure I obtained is 1433.0 N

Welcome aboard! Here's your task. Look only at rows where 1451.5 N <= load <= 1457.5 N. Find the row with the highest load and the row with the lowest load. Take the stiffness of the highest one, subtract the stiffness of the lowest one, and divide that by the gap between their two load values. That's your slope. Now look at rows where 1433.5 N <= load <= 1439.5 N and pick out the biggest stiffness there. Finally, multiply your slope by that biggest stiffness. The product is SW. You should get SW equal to -0.10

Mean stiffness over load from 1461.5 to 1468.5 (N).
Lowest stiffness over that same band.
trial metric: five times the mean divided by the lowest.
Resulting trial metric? 5.24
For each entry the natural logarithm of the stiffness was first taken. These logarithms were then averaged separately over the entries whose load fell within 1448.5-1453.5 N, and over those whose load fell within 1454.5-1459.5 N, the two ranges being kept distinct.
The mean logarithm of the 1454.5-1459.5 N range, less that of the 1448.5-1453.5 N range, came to -0.19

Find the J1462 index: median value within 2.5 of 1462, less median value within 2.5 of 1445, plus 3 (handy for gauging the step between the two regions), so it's 2.52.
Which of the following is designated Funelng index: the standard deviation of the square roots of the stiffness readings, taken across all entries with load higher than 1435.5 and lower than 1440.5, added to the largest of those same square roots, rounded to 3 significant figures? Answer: 1.41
